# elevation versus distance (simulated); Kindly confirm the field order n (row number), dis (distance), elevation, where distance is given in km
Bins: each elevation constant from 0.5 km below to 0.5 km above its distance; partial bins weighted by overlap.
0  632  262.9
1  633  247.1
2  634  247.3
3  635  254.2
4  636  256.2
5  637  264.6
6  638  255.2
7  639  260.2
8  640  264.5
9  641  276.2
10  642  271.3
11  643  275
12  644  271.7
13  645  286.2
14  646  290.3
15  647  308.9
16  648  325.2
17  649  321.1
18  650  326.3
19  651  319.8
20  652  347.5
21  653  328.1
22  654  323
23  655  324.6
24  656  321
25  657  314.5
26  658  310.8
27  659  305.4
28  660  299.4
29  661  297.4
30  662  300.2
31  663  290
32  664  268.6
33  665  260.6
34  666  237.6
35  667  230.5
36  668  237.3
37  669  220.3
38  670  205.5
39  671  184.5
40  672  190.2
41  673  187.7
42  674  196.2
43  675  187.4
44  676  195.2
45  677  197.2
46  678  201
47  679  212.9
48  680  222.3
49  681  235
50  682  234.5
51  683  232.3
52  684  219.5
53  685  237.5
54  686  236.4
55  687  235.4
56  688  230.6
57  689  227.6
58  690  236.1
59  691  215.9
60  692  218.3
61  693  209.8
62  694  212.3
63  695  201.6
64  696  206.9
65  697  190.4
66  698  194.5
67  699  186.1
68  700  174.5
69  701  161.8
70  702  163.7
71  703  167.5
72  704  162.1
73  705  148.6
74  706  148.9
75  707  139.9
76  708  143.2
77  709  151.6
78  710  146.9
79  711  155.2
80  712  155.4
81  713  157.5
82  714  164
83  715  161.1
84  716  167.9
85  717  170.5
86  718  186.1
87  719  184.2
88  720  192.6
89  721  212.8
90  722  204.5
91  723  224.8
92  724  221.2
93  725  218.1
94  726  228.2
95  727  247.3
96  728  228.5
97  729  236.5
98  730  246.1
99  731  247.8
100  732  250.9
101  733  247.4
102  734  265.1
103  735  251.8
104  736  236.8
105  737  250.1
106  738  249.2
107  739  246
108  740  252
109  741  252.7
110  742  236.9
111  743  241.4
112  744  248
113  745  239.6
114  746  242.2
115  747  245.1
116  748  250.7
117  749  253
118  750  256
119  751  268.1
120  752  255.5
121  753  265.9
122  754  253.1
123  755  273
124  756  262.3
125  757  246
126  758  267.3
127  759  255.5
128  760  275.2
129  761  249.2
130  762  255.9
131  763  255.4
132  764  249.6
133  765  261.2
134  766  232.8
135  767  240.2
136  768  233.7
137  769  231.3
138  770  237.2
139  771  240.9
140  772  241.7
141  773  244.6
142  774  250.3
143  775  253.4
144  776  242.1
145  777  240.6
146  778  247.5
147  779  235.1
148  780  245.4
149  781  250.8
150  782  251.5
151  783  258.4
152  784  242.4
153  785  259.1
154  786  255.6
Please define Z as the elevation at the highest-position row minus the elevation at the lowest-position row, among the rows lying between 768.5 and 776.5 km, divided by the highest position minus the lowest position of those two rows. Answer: 2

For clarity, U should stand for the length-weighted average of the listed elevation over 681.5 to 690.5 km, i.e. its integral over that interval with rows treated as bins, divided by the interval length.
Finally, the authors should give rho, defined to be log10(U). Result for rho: 2.37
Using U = 232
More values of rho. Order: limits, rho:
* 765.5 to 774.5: 2.38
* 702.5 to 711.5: 2.18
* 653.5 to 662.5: 2.49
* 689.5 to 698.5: 2.32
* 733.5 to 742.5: 2.40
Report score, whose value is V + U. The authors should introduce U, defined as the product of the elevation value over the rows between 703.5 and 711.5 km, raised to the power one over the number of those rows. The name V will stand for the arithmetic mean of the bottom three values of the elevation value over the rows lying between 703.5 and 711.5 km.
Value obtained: 293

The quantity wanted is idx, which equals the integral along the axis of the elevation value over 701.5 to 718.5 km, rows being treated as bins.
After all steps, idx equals 2690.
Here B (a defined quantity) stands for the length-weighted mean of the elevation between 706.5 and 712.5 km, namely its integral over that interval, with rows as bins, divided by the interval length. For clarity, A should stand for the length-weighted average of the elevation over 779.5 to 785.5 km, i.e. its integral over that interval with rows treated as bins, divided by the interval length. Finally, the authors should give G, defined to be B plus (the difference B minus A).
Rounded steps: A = 251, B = 149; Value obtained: 46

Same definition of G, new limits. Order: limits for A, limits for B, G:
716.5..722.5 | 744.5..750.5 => 304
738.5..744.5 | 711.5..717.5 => 79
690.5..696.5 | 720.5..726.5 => 226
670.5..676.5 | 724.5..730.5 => 278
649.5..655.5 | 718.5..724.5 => 85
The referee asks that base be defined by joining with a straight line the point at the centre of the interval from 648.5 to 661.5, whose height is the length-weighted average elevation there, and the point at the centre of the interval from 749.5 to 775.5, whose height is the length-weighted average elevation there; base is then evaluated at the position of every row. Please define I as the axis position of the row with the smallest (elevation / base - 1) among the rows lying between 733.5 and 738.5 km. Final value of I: 736 km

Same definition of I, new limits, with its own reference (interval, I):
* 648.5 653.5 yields 651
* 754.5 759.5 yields 757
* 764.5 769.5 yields 766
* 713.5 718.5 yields 715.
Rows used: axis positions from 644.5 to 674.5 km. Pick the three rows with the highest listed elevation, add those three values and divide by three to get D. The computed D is 334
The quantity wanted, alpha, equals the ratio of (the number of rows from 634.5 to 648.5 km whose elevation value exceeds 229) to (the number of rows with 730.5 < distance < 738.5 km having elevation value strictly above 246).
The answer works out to 2.0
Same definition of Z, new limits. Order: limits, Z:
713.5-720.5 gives 5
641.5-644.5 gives 0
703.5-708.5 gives -5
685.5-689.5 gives -3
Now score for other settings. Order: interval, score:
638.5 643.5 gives 535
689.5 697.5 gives 411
